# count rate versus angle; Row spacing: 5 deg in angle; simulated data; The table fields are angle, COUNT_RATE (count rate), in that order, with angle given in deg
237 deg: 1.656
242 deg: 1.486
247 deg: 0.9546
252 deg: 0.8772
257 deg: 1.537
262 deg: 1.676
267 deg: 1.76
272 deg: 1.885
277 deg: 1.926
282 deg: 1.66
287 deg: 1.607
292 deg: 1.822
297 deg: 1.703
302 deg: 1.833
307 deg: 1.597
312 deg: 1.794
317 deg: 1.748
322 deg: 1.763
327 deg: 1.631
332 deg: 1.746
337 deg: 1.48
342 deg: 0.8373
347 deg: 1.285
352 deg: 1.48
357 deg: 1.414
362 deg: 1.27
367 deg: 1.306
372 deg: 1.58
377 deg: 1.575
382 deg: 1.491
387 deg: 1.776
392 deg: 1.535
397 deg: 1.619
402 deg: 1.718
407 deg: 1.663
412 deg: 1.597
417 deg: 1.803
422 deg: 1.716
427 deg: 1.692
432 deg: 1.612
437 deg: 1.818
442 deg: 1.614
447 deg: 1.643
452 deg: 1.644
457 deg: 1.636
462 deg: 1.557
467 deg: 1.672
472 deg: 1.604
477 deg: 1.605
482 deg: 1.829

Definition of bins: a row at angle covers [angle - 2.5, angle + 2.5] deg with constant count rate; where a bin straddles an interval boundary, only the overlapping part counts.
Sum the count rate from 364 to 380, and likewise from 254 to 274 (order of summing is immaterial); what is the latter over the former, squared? 2.4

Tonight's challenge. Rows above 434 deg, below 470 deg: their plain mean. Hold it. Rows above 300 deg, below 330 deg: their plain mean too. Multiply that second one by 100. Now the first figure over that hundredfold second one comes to 0.0096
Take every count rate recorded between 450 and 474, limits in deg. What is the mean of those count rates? 1.62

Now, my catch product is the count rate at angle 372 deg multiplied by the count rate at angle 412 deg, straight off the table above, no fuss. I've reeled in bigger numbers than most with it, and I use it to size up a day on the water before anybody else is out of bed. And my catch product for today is 2.5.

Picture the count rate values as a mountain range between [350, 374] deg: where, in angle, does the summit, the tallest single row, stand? 372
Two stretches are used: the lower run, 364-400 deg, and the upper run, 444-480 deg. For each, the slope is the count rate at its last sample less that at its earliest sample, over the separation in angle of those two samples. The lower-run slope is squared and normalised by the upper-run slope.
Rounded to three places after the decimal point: -0.086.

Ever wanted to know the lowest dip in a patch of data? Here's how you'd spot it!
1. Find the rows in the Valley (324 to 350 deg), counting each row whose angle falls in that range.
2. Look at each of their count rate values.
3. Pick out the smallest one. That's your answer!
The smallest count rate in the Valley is 0.8373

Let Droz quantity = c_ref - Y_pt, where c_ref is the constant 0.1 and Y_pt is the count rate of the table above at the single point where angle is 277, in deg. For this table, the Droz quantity -1.83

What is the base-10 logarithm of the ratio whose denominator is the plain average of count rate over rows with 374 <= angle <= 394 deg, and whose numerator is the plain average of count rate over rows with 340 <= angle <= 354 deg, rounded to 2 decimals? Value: -0.12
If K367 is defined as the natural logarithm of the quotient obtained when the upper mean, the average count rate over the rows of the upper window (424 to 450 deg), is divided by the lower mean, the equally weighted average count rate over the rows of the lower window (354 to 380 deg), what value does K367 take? 0.16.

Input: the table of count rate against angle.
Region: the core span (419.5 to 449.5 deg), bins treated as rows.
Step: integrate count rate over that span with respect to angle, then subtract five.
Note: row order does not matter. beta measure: 45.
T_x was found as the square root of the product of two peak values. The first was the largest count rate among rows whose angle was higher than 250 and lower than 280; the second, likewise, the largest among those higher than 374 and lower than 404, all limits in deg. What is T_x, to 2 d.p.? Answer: 1.85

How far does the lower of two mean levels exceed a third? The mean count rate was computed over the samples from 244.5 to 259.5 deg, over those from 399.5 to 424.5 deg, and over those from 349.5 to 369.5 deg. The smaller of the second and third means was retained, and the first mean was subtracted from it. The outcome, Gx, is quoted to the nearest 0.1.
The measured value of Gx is 0.2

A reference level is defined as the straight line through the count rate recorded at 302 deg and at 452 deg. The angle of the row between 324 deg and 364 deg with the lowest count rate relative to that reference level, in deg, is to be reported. 342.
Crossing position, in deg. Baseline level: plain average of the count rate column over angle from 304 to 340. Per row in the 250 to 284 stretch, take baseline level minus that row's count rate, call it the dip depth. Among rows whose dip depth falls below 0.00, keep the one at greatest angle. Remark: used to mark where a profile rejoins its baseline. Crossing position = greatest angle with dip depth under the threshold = 277 deg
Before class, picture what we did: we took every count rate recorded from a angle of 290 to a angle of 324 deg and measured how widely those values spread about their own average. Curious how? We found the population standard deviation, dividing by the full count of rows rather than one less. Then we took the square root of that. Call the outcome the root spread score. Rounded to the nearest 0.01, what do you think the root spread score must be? 0.27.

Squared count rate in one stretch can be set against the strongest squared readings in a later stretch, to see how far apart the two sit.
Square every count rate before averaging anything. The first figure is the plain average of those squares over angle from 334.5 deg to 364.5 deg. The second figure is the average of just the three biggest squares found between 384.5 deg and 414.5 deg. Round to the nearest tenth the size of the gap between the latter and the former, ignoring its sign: 1.2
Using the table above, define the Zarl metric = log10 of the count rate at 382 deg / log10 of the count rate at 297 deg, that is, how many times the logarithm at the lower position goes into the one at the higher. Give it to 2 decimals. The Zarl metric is 0.75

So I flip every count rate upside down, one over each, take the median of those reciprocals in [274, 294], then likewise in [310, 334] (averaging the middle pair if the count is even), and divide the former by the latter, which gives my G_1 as 1.01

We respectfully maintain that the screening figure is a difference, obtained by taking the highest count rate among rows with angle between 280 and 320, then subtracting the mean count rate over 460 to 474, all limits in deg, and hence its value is 0.22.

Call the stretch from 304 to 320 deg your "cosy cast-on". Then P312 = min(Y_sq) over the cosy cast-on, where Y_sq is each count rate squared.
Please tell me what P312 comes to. 2.55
